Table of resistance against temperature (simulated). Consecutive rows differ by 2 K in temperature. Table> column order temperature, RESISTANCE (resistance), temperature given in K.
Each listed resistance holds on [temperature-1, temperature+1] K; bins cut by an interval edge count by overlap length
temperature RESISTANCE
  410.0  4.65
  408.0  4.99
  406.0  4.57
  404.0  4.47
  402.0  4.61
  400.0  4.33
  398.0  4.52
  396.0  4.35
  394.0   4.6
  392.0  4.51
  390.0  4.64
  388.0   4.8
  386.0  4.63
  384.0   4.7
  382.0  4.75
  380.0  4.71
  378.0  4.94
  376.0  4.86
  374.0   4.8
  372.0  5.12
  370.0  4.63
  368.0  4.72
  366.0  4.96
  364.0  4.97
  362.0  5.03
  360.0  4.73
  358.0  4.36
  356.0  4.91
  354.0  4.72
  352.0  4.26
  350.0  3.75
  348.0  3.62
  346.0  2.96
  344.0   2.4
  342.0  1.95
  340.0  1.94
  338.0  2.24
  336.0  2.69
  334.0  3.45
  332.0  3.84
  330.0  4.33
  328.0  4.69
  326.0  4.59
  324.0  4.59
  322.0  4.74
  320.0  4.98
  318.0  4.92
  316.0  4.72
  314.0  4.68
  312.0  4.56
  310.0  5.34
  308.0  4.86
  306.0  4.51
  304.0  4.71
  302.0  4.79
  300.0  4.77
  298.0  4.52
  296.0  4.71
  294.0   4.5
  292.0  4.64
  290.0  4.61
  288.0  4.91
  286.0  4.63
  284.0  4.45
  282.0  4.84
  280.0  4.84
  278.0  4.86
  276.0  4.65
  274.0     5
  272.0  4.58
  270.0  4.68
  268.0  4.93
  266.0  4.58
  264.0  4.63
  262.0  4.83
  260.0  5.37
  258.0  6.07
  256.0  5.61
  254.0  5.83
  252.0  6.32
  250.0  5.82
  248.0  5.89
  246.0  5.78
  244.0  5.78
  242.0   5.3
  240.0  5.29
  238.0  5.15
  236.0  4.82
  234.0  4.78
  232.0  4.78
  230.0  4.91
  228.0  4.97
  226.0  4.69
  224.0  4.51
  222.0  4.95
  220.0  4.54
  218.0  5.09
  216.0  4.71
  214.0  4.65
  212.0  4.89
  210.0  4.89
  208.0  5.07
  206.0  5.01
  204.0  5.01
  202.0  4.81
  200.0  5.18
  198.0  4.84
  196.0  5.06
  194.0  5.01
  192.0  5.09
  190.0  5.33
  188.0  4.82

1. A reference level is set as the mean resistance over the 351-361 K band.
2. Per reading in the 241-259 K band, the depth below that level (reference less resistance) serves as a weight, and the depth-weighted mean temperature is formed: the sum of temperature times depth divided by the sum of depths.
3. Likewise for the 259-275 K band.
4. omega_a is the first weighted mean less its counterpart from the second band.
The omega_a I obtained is -14.6 K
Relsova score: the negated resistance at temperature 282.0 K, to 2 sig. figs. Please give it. -4.8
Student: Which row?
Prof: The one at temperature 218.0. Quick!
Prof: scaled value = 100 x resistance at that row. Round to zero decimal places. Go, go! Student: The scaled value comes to 509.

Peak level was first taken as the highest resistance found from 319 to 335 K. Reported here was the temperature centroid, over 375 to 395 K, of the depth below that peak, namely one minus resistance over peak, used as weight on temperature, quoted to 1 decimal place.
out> 387.1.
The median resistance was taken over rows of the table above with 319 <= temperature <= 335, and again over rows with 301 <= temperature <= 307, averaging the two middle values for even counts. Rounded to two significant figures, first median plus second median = 9.3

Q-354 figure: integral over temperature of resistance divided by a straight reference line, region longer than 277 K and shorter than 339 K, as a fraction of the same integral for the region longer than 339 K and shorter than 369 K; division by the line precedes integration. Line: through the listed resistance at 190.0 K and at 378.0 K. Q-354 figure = 2.3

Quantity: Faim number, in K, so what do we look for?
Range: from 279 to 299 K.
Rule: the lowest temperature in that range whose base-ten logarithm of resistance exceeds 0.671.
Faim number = 280.0 K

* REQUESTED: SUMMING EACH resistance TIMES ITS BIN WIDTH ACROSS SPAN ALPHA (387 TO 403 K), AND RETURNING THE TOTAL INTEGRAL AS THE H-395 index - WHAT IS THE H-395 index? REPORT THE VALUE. 73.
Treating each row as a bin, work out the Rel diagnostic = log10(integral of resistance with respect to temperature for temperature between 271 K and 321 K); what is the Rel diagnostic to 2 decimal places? 2.38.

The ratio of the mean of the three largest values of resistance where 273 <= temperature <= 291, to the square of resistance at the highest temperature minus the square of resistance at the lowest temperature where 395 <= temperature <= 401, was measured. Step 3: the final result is -28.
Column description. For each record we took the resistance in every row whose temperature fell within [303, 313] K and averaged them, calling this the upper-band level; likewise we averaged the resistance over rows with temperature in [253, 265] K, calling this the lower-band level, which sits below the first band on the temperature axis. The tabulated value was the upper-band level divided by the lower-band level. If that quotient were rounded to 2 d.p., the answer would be 0.89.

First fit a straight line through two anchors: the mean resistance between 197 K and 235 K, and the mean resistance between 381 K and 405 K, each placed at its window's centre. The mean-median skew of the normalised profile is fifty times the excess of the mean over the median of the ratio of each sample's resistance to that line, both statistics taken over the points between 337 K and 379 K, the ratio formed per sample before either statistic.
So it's -7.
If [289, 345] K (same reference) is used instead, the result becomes -4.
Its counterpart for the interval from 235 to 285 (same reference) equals 2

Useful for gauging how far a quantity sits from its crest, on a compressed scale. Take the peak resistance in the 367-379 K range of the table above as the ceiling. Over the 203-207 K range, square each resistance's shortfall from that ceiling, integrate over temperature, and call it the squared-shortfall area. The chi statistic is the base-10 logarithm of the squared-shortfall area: -1.3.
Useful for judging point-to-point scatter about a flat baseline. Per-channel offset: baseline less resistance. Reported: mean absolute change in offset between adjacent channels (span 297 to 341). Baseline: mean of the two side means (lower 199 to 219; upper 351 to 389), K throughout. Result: 0.277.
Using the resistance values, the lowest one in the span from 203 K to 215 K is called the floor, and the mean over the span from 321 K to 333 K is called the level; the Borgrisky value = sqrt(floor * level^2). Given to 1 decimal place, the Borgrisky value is 9.6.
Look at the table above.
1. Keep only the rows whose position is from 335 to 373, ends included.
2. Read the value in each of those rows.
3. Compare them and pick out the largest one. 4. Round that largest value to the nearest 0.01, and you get 5.12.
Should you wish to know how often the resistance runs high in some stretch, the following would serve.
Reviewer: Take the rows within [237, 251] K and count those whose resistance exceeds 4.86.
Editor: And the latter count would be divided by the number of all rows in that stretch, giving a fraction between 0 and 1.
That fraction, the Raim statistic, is 1.0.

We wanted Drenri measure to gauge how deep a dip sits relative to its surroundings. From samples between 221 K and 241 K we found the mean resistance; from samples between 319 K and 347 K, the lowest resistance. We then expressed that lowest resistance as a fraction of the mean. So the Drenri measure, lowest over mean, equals 0.40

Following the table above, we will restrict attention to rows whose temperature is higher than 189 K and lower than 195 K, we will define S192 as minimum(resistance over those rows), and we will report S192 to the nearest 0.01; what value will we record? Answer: 5.01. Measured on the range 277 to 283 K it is 4.84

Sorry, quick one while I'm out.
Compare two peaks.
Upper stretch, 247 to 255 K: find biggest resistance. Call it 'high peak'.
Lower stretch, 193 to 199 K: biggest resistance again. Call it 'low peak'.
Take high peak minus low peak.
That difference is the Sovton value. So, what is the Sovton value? 1.3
